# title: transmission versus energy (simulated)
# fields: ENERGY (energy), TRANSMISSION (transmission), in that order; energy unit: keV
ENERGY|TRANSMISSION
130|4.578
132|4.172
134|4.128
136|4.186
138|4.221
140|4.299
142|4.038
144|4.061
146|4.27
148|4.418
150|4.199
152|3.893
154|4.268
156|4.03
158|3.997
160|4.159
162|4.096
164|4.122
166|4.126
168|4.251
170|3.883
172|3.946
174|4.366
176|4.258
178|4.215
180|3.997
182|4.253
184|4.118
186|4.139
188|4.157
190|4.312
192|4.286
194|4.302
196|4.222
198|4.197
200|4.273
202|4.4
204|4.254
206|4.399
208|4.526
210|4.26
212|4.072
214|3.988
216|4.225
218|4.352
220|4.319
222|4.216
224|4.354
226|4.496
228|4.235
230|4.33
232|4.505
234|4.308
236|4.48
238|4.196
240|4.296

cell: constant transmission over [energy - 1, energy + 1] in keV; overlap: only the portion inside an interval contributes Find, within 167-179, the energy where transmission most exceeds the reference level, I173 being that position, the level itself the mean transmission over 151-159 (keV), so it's 174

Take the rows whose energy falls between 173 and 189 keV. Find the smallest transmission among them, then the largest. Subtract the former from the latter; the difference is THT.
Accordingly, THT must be 0.37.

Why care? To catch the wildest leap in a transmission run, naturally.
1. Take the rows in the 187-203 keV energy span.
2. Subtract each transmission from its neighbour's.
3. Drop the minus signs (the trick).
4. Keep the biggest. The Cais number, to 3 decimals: 0.155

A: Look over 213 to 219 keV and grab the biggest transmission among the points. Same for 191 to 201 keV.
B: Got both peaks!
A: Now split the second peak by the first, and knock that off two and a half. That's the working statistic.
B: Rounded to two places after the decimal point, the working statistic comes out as 1.51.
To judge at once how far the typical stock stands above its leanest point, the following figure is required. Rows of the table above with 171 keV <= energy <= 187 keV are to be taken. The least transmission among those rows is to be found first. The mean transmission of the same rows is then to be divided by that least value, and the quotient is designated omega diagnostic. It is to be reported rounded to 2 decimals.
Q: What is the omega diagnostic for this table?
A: 1.05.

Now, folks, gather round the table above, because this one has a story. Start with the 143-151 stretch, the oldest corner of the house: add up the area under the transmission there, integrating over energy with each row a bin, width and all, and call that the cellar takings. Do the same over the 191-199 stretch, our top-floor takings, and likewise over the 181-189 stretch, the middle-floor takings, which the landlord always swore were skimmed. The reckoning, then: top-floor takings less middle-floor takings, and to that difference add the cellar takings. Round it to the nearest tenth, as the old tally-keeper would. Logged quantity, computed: 34.6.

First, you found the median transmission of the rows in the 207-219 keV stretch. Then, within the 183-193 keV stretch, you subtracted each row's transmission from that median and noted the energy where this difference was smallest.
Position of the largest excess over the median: 190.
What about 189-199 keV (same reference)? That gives 190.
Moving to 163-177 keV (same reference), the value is 174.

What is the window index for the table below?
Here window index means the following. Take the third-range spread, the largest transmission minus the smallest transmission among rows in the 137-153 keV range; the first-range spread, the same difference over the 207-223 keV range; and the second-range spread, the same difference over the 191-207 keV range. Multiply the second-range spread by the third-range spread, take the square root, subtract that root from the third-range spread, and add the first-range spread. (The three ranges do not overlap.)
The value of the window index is 0.74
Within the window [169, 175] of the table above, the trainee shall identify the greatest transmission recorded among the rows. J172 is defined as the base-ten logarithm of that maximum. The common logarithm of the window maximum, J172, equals 0.640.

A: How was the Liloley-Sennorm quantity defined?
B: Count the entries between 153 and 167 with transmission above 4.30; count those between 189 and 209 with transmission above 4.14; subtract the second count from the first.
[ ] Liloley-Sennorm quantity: -10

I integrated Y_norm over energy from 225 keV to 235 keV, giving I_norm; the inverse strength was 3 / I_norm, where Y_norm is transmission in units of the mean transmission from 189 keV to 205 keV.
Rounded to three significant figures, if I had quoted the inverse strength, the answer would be 0.294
